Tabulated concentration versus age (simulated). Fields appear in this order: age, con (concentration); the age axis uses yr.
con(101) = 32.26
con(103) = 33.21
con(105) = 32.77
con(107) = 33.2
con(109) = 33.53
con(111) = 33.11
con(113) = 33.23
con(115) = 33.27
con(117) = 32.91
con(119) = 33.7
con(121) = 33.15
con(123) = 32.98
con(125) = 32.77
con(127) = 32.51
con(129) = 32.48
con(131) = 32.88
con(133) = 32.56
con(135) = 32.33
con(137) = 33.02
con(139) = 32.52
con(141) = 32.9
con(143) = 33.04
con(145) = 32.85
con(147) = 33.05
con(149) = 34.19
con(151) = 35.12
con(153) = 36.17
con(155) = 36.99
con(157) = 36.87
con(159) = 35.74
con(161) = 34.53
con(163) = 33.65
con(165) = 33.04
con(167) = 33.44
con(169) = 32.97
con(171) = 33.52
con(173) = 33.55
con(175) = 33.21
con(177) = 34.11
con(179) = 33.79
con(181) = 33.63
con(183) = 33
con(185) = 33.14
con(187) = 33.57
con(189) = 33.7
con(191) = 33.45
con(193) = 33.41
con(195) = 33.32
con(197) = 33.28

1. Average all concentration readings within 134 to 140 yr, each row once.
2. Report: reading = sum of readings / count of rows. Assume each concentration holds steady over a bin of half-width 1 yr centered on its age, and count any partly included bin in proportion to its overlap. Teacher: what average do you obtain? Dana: 32.6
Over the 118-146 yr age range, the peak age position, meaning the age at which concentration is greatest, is 119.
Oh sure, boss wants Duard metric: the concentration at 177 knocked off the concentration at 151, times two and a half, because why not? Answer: 3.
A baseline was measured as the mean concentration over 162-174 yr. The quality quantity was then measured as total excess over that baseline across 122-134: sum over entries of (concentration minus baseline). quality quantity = -4.0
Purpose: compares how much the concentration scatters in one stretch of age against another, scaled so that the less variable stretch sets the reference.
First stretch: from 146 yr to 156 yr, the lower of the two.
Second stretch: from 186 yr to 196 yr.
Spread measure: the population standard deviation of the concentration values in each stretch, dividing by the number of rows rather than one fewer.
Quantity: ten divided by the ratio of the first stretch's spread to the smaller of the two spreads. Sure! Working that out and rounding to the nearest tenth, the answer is 0.9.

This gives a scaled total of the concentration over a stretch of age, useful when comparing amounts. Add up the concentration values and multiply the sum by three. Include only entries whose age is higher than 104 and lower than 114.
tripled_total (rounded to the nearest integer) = 498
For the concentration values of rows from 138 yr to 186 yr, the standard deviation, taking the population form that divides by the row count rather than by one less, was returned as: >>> 1.26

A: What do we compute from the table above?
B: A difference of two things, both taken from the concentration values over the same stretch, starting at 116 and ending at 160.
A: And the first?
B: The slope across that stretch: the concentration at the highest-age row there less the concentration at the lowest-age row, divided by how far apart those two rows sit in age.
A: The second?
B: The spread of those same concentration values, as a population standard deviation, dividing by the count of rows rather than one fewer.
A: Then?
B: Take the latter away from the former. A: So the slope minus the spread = -1.4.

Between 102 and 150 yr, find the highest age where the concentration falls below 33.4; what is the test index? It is 147 yr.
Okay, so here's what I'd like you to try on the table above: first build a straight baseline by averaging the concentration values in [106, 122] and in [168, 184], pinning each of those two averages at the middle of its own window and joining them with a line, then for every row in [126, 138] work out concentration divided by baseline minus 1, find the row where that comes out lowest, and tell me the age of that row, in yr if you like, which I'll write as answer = 135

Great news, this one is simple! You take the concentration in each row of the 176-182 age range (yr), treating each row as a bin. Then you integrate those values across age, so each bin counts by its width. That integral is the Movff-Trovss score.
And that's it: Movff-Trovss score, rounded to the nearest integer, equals 203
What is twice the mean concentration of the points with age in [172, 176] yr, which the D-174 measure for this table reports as 66.8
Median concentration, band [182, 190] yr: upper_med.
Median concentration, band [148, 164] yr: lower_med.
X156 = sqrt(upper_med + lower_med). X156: 8.29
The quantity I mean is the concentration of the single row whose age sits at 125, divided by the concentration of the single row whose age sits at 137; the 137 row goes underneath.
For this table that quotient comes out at 0.99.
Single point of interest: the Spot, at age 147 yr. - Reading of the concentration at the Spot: 33.05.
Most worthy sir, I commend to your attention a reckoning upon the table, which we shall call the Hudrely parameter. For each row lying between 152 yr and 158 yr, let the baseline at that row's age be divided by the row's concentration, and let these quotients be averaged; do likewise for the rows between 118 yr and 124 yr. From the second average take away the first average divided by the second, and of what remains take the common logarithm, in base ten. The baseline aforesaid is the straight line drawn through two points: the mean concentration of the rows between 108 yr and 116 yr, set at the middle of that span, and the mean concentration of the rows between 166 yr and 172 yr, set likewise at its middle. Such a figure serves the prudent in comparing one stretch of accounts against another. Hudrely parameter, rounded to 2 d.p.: -1.03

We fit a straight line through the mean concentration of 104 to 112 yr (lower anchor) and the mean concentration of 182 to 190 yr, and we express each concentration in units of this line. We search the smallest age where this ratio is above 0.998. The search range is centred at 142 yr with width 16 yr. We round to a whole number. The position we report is 149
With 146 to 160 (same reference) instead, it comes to 149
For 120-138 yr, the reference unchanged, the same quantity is 121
